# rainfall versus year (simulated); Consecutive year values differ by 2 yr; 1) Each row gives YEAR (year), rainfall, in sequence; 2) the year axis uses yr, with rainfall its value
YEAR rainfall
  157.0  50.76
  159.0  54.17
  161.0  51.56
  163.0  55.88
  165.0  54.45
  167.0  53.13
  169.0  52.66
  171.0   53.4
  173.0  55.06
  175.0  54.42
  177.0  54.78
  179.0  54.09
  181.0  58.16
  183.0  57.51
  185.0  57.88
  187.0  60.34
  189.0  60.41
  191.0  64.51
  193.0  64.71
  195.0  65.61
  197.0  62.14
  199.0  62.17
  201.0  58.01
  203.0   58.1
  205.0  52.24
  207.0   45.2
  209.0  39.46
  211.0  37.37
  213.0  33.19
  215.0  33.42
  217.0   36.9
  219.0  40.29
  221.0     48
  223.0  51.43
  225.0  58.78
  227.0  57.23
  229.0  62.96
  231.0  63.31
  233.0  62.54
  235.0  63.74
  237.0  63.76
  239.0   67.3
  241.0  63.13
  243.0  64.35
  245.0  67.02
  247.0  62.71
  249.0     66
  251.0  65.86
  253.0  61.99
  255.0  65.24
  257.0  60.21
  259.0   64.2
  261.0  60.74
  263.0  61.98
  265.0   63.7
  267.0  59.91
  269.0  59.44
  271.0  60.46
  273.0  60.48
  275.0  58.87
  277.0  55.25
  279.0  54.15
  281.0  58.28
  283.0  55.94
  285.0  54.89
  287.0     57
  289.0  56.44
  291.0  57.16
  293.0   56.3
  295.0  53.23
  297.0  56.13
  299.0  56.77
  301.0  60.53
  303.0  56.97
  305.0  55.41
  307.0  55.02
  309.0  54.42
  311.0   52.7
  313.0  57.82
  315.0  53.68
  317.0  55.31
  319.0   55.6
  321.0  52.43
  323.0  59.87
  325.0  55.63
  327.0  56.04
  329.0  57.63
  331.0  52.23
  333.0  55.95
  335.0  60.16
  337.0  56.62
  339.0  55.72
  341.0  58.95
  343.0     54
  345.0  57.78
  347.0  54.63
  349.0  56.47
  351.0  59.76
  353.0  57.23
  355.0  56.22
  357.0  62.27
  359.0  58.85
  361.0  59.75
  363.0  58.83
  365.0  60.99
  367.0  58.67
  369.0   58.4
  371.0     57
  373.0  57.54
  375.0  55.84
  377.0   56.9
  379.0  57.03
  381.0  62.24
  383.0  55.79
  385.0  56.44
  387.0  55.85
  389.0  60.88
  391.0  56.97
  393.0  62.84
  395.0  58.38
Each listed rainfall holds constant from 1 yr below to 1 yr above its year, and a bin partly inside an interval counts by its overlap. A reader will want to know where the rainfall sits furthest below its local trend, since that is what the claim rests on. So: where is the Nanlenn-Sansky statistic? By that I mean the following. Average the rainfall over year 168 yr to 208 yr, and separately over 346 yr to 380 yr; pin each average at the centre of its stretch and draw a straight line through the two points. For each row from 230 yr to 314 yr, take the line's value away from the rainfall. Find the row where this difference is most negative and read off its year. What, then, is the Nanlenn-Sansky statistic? 311.0 yr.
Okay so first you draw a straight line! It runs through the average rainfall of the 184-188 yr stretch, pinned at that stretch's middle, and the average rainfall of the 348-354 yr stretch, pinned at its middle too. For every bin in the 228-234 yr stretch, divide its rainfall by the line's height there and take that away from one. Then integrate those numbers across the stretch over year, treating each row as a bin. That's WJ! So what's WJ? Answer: -0.43 yr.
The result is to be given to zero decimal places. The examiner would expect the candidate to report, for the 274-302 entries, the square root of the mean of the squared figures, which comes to 57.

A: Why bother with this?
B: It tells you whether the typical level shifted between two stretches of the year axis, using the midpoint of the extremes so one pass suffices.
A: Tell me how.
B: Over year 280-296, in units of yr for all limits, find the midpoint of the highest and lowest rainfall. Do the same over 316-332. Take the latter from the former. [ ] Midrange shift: 0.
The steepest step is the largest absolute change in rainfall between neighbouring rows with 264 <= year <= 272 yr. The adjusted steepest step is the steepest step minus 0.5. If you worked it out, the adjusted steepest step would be 3.3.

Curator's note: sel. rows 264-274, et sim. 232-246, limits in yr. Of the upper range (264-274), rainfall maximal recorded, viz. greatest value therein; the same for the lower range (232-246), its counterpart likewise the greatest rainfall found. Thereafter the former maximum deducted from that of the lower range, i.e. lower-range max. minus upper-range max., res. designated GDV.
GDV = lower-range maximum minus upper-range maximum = 3.6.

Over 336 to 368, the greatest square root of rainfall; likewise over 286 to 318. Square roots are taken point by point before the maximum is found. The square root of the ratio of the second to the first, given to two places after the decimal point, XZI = 0.99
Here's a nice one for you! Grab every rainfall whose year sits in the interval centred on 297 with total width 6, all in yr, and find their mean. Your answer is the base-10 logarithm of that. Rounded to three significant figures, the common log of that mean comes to 1.74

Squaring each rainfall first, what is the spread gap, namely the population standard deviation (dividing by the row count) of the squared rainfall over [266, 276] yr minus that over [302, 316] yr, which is -110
